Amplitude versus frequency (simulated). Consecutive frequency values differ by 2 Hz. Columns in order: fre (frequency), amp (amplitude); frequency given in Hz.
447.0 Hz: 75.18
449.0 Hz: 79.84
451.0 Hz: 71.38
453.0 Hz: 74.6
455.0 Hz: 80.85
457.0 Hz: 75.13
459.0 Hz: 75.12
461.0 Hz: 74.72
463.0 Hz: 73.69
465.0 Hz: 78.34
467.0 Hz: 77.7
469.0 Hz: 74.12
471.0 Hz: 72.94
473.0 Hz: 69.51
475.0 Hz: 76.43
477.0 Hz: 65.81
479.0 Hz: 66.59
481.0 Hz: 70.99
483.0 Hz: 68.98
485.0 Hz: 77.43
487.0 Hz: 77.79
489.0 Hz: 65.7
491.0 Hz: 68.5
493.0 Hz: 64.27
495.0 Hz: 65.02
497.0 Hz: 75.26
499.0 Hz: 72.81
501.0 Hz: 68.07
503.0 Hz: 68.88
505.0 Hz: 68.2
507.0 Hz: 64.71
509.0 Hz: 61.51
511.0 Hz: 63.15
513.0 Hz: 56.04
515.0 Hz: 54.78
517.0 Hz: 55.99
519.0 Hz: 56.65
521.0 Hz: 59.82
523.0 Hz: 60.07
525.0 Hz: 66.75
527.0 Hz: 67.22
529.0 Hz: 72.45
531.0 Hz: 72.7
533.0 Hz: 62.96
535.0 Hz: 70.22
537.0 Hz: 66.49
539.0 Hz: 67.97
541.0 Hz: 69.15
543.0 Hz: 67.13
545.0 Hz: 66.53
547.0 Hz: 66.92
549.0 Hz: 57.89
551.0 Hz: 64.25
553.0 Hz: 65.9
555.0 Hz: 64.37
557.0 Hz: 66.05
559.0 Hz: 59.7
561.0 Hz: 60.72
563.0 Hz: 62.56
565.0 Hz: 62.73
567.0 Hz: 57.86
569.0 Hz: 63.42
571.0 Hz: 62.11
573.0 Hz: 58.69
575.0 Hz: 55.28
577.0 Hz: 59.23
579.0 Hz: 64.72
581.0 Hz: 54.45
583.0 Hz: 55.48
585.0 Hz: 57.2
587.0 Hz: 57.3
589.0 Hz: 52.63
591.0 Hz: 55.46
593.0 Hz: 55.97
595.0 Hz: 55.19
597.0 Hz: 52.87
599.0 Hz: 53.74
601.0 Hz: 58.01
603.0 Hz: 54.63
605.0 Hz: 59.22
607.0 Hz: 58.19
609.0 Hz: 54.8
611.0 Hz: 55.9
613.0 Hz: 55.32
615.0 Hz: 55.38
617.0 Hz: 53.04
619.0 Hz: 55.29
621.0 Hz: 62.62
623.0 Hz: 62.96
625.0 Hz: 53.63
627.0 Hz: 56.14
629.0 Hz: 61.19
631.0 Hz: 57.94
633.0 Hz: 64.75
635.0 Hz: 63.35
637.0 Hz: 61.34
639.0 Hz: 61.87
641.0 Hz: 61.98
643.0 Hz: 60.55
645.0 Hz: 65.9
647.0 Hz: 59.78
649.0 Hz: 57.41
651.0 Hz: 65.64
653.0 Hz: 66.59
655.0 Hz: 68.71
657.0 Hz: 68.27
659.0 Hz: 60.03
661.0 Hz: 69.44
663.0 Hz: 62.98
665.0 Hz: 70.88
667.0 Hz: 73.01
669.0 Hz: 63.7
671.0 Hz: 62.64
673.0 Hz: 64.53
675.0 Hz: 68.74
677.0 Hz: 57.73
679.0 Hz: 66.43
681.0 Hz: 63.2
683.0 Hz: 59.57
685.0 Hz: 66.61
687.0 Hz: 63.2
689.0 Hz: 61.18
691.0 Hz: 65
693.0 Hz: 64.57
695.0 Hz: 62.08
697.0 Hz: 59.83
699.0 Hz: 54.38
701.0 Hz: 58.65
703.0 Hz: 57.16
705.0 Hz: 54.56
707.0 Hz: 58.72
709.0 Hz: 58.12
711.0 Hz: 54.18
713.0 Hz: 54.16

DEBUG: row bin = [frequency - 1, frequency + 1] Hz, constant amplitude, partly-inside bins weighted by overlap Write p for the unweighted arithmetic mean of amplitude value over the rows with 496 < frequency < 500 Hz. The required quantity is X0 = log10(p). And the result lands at 1.87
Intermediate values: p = 74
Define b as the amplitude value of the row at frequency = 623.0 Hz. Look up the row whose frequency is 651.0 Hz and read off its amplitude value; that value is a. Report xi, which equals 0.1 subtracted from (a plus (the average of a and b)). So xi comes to 130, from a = 65.64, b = 62.96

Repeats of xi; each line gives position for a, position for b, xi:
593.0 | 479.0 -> 117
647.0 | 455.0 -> 130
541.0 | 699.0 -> 131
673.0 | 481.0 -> 132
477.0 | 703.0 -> 127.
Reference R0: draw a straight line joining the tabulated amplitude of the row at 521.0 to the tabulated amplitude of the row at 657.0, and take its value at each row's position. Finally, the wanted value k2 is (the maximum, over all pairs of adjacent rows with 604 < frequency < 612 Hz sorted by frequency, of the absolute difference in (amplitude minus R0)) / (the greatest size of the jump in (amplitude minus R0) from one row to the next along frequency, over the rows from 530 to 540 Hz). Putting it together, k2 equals 0.4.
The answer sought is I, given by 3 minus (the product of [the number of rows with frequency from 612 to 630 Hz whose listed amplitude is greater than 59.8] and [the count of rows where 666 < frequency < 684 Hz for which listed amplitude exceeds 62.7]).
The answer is -15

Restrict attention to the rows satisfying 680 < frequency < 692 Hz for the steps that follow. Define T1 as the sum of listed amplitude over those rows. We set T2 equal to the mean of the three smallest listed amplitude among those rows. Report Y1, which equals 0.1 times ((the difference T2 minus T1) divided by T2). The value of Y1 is -0.518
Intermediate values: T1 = 379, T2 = 61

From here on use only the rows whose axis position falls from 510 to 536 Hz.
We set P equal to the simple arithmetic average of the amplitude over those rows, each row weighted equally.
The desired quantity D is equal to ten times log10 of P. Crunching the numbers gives 18.0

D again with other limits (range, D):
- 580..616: 17.5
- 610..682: 17.9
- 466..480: 18.6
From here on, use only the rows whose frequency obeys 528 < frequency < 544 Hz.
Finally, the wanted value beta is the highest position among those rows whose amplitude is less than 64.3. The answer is 533.0 Hz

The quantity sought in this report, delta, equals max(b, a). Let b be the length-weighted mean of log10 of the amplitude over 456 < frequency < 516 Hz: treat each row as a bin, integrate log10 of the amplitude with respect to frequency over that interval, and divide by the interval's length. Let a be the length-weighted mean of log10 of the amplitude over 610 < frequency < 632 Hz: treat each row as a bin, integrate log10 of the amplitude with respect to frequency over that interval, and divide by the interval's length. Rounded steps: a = 1.76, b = 1.84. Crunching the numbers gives 1.84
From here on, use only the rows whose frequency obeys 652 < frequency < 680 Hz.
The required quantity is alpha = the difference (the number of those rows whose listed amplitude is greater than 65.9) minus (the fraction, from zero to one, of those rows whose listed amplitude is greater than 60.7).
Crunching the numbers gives 7.1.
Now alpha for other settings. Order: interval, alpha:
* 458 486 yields 12.0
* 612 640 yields -0.5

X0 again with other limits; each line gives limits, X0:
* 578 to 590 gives 1.76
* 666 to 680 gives 1.81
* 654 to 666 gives 1.82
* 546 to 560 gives 1.80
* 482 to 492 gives 1.86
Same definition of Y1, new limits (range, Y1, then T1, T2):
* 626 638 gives -0.524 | 365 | 58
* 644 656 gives -0.530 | 384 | 61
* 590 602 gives -0.514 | 331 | 54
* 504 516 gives -0.541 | 368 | 57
